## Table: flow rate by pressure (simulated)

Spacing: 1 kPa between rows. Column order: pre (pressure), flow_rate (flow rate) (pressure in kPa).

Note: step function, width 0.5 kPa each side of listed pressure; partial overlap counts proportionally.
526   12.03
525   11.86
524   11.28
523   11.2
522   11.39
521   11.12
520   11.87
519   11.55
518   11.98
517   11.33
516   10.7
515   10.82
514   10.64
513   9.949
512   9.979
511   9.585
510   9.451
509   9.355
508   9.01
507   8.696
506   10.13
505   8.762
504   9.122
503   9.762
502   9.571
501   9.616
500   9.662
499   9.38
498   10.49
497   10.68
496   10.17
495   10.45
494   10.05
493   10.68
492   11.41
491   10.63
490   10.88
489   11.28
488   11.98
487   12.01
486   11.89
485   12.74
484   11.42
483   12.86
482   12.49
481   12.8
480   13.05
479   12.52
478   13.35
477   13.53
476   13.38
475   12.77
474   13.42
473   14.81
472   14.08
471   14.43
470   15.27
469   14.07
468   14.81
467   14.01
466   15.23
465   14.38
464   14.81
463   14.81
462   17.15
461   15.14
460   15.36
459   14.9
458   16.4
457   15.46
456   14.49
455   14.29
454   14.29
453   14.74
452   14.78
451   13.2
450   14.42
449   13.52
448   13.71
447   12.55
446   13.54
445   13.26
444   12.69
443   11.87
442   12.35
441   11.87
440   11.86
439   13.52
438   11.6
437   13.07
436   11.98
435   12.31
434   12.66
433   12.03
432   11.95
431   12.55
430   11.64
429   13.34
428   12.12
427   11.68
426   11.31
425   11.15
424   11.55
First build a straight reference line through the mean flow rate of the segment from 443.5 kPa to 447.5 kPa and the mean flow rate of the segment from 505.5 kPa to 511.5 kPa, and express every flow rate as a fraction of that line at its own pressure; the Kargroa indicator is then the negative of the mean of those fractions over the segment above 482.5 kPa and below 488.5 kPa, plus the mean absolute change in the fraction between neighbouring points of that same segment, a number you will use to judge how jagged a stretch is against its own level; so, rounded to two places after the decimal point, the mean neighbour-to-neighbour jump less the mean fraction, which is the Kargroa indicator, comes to -1.07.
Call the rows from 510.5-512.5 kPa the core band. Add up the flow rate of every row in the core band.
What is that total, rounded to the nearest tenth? 19.6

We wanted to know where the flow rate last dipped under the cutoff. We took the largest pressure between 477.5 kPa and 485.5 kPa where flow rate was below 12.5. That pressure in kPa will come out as 484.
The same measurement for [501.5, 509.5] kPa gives 509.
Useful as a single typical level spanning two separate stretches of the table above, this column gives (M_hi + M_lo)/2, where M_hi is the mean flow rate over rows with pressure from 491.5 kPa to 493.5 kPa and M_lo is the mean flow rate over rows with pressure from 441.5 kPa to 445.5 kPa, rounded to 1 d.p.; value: 11.8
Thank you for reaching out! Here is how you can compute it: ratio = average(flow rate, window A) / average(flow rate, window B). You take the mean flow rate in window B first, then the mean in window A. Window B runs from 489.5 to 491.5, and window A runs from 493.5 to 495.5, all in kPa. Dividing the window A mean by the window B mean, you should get 0.95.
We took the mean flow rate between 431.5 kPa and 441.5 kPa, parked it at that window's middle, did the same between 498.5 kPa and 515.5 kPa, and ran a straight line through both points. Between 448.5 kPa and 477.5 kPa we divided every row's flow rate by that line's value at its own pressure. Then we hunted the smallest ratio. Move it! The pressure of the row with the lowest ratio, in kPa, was 451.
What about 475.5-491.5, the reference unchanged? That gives 491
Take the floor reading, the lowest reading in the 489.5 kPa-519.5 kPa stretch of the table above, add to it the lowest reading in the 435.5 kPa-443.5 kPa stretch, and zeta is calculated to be 20.3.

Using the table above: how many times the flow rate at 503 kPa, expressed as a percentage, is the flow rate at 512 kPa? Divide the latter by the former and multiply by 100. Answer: 102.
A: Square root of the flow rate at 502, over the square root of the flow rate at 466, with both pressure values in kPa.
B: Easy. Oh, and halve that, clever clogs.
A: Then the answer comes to 0.396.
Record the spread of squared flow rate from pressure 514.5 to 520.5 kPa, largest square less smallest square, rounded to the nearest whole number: 29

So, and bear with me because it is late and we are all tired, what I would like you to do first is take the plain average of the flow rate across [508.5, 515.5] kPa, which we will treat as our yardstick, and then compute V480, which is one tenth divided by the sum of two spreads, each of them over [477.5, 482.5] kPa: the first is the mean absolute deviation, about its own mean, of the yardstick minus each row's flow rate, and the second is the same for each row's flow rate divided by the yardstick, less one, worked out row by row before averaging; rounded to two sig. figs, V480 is 0.32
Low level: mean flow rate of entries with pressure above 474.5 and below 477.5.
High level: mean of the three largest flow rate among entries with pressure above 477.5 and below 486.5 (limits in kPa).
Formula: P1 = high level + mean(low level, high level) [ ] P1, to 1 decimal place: 26.2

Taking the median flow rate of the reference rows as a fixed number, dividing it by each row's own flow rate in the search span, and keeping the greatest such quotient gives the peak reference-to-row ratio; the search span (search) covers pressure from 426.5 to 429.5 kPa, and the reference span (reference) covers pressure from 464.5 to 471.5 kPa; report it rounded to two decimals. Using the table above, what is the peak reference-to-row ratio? 1.24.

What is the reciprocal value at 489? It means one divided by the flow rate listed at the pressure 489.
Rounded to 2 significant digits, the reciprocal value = 0.089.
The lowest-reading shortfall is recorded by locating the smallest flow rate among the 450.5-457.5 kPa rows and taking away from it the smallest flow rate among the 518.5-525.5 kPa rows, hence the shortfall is 2.1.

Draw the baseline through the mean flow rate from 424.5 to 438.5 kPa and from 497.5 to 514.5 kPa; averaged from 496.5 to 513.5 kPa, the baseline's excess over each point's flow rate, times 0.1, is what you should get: 0.0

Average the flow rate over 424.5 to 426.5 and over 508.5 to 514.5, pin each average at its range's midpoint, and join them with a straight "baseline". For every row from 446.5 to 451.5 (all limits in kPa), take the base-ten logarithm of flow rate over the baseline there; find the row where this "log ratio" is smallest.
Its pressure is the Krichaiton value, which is 447 kPa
